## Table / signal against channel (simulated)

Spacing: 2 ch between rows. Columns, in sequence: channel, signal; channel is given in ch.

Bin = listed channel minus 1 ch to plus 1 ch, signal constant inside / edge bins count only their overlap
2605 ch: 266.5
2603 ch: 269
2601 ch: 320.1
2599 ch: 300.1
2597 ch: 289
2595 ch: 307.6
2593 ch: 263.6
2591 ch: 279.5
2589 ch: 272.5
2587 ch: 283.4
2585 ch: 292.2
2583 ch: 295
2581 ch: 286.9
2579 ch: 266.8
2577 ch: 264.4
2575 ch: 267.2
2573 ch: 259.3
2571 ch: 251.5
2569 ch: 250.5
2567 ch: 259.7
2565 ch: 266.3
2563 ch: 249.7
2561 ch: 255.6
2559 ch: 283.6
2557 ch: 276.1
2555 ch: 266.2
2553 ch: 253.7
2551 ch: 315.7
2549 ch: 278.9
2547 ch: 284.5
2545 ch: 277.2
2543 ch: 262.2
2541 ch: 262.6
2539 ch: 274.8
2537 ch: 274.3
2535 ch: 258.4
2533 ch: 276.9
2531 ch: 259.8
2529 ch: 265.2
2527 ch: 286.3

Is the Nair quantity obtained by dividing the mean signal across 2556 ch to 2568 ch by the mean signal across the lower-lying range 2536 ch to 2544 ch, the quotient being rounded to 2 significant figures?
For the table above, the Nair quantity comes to 0.99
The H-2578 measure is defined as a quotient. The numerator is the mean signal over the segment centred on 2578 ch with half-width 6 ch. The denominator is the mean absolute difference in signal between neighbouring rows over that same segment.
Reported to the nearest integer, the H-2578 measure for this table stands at 33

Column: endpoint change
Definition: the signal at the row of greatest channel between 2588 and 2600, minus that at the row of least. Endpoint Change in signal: 28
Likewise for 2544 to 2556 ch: -11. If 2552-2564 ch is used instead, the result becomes -4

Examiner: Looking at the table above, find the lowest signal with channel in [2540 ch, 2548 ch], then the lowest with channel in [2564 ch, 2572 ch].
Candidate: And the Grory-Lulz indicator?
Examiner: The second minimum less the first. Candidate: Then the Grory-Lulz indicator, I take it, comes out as -12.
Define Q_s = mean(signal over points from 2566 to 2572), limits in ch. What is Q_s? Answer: 254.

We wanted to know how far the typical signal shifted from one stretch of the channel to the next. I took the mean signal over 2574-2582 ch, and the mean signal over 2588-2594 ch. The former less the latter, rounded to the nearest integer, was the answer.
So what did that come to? -1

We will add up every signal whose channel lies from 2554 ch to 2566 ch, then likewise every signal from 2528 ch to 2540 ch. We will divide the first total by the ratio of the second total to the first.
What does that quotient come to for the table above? 1586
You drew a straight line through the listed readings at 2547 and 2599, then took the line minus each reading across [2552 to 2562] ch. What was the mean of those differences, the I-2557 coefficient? 20.5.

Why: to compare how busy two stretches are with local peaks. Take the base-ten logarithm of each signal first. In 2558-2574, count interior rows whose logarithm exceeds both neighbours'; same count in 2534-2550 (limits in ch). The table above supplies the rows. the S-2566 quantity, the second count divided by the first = 2.0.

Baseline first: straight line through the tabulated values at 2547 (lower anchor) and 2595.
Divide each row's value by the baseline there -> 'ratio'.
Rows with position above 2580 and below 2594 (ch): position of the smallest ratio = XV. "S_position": 2593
